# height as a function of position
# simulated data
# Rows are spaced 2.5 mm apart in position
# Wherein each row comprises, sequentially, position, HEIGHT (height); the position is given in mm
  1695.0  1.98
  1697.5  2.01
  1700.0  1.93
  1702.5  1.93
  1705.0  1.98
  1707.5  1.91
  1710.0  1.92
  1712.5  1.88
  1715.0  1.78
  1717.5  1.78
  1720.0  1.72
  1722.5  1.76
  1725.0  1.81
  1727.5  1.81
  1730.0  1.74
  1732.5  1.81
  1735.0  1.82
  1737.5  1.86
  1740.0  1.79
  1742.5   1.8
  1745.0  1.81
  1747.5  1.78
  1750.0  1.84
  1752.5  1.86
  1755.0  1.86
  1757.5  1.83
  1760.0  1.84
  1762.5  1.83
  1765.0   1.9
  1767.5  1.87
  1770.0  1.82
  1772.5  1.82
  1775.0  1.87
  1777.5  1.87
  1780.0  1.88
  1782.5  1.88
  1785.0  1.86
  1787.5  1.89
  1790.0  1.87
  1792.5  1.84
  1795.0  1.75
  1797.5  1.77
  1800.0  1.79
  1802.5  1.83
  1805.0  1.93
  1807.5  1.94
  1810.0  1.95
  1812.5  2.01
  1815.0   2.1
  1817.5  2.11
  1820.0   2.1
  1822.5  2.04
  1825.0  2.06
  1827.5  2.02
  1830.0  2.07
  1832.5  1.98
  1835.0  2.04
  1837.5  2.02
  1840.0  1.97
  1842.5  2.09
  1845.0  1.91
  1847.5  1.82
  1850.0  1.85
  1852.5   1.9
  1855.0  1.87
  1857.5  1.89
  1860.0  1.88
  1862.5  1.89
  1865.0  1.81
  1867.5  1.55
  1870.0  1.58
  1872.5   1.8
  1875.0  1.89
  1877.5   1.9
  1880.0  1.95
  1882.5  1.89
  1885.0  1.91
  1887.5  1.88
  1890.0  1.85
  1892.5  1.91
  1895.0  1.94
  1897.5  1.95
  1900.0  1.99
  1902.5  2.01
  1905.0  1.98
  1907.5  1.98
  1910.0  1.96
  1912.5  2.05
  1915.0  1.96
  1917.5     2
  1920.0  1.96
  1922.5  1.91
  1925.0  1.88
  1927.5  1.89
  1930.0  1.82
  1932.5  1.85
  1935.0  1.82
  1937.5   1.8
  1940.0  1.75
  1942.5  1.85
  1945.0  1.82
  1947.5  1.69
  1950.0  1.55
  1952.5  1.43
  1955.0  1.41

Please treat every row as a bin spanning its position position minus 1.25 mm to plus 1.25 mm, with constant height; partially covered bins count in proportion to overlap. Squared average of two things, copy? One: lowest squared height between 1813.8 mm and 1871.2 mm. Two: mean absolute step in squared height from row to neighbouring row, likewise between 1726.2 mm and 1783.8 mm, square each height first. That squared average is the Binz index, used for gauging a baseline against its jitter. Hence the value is 1.58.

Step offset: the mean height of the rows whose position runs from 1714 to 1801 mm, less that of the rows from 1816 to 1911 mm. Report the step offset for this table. -0.10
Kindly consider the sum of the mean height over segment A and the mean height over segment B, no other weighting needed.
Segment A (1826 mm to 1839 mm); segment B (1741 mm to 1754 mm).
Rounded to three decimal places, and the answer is 3.844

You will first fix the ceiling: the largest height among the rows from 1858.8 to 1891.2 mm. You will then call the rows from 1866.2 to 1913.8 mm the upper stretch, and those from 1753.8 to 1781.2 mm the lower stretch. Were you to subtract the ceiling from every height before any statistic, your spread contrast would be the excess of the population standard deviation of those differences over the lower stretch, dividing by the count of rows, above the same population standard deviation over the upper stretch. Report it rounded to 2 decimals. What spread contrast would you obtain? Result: -0.10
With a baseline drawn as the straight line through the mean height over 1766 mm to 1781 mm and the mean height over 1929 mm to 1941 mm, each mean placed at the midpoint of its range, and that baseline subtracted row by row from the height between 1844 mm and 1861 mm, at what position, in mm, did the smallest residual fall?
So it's 1847.5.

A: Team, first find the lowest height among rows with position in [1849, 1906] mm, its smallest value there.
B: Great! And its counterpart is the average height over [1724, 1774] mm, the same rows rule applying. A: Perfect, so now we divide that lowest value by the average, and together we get 0.85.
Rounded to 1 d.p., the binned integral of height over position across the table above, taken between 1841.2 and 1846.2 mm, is 10.0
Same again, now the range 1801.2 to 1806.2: 9.4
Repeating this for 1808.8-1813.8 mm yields 9.9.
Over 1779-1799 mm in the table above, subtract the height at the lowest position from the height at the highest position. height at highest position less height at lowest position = -0.11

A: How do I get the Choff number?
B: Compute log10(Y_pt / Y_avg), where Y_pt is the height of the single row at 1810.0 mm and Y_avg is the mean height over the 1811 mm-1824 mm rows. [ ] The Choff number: -0.03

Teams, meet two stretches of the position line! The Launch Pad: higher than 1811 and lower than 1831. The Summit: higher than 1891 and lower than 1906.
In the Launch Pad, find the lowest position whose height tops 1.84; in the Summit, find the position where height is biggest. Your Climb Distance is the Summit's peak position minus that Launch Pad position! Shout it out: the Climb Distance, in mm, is 90.0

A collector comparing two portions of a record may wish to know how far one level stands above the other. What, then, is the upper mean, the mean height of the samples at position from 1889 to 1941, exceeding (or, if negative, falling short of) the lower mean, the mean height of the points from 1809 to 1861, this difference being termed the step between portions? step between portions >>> -0.07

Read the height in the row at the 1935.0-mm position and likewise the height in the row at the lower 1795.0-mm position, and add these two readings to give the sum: 3.57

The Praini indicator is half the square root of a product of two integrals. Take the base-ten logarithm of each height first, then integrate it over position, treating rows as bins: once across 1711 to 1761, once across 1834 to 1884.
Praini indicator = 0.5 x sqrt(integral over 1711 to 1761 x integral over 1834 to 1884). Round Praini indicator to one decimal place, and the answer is 6.6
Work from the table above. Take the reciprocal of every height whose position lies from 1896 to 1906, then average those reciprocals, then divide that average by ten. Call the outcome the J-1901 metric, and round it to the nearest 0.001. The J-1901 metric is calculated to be 0.050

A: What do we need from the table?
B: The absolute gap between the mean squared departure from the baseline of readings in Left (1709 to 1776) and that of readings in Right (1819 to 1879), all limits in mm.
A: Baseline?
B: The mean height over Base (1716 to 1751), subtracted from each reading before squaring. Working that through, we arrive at 0.030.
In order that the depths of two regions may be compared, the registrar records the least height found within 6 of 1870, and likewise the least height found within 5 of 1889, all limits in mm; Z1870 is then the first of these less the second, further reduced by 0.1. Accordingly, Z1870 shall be -0.40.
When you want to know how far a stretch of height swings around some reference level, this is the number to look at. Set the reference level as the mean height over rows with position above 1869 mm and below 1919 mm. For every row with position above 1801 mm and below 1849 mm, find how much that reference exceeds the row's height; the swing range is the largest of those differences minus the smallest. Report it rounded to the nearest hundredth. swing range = 0.29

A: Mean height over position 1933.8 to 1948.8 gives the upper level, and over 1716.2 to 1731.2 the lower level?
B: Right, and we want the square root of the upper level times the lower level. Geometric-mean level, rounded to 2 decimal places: 1.78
